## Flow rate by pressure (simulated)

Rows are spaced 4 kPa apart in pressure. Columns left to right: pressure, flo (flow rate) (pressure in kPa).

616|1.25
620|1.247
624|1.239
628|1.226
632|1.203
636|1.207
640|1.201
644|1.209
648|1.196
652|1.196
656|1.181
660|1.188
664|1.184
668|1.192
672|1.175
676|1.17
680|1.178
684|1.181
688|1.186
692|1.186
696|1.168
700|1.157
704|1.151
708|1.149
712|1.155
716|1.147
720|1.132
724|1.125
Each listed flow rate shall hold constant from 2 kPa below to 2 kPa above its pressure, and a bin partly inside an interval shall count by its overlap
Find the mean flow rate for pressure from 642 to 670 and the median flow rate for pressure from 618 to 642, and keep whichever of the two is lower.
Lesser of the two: 1.192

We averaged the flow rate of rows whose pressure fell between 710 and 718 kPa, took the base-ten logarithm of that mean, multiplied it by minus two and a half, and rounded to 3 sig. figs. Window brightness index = -0.153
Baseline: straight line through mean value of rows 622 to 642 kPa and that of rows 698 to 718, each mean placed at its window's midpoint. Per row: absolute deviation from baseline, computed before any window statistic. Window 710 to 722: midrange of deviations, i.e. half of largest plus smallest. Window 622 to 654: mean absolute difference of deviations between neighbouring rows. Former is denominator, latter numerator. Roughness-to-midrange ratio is 0.82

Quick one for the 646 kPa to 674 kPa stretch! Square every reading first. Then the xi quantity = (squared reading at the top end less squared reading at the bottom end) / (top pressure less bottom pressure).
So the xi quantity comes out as -0.0021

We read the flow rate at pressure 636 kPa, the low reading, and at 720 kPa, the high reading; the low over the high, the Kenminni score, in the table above 1.07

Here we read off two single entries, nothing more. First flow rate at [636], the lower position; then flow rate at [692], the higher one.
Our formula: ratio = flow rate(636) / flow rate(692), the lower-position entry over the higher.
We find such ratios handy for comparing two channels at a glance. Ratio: 1.02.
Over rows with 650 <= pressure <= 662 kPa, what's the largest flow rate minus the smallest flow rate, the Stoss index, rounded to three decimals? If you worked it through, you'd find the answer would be 0.015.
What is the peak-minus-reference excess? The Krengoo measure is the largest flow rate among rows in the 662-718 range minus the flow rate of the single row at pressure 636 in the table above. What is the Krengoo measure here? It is -0.015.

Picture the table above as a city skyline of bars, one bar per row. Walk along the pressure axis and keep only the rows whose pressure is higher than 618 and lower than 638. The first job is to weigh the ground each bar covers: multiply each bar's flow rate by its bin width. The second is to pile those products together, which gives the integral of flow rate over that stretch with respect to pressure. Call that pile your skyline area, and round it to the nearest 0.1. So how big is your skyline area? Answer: 24.5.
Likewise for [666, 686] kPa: 23.6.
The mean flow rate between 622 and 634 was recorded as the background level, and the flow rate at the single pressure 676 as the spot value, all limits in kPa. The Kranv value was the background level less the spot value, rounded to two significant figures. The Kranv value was 0.053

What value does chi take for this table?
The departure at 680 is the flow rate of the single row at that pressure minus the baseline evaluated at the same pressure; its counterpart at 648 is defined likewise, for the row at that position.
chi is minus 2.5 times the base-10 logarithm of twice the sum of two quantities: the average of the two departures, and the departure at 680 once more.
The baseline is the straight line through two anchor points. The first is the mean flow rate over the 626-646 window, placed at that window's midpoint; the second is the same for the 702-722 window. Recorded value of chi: 4.9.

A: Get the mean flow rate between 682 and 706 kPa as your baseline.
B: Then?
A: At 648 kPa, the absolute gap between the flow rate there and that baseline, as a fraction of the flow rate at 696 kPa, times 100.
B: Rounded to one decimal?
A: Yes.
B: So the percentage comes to 2.1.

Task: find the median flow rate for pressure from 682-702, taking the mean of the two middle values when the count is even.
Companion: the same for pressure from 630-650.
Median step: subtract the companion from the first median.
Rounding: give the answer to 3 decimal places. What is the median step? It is -0.022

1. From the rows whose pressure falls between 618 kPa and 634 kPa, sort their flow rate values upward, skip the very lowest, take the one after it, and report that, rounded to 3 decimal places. 1.226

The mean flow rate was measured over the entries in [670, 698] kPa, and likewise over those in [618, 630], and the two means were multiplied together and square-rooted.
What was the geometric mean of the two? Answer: 1.21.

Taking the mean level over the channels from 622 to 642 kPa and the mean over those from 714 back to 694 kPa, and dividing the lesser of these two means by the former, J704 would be 0.951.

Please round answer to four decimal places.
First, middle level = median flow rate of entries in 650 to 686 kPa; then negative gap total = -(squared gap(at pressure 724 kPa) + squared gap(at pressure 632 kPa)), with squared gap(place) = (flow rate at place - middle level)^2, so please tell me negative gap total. -0.0036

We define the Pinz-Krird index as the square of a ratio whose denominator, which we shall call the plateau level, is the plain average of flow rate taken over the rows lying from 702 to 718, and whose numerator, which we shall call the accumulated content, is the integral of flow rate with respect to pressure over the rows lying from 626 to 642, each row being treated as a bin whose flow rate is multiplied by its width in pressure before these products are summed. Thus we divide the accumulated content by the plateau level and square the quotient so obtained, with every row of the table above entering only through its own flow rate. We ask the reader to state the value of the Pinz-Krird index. 282.8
